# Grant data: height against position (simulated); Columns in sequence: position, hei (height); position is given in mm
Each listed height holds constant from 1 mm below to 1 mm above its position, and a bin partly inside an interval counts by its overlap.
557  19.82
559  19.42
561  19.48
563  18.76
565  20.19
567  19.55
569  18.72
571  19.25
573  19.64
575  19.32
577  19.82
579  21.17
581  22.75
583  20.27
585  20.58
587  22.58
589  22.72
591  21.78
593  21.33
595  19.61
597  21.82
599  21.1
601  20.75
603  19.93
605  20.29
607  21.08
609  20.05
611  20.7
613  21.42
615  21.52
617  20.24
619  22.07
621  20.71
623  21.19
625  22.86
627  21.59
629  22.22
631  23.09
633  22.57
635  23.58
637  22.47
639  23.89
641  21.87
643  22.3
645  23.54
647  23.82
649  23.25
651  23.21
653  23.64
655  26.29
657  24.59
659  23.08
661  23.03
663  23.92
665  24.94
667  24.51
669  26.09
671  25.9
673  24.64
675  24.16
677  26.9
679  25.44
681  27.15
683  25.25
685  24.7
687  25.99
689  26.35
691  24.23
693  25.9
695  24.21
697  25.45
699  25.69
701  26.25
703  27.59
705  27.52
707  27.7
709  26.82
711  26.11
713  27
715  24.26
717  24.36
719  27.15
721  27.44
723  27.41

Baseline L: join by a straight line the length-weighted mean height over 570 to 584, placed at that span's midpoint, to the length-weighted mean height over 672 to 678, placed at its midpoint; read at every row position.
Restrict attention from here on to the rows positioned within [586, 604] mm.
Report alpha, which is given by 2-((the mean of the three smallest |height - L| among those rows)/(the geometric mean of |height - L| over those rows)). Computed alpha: 1.58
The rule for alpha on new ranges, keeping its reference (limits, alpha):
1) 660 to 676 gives 1.49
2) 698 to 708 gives 1.10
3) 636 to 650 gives 1.41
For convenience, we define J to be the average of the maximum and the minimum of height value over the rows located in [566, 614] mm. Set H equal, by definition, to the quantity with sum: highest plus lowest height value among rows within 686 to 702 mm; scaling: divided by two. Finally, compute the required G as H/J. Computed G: 1.2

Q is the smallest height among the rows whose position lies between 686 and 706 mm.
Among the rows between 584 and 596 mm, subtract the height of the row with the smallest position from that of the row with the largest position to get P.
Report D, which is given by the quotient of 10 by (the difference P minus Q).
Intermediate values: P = -1.0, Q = 24.21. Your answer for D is -0.40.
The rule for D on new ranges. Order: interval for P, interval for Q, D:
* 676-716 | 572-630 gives -0.46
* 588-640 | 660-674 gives -0.46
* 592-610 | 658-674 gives -0.41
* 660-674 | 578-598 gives -0.56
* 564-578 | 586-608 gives -0.50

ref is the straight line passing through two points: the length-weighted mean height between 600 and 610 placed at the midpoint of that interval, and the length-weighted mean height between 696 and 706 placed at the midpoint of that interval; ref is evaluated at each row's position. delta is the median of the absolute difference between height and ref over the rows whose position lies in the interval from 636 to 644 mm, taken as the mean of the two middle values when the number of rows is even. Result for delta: 0.7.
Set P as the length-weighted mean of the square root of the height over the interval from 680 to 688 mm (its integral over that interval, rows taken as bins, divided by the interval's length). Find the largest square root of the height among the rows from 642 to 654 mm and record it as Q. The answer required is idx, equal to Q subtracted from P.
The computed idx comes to 0.20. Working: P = 5.1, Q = 4.88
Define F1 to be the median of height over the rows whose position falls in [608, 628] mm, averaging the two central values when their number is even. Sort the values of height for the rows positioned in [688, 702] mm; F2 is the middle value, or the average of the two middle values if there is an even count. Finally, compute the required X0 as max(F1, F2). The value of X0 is 25.7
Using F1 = 21.3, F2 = 26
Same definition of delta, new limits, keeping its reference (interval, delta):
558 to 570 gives 1.7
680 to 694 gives 0.6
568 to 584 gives 1.2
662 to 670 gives 0.4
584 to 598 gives 1.9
